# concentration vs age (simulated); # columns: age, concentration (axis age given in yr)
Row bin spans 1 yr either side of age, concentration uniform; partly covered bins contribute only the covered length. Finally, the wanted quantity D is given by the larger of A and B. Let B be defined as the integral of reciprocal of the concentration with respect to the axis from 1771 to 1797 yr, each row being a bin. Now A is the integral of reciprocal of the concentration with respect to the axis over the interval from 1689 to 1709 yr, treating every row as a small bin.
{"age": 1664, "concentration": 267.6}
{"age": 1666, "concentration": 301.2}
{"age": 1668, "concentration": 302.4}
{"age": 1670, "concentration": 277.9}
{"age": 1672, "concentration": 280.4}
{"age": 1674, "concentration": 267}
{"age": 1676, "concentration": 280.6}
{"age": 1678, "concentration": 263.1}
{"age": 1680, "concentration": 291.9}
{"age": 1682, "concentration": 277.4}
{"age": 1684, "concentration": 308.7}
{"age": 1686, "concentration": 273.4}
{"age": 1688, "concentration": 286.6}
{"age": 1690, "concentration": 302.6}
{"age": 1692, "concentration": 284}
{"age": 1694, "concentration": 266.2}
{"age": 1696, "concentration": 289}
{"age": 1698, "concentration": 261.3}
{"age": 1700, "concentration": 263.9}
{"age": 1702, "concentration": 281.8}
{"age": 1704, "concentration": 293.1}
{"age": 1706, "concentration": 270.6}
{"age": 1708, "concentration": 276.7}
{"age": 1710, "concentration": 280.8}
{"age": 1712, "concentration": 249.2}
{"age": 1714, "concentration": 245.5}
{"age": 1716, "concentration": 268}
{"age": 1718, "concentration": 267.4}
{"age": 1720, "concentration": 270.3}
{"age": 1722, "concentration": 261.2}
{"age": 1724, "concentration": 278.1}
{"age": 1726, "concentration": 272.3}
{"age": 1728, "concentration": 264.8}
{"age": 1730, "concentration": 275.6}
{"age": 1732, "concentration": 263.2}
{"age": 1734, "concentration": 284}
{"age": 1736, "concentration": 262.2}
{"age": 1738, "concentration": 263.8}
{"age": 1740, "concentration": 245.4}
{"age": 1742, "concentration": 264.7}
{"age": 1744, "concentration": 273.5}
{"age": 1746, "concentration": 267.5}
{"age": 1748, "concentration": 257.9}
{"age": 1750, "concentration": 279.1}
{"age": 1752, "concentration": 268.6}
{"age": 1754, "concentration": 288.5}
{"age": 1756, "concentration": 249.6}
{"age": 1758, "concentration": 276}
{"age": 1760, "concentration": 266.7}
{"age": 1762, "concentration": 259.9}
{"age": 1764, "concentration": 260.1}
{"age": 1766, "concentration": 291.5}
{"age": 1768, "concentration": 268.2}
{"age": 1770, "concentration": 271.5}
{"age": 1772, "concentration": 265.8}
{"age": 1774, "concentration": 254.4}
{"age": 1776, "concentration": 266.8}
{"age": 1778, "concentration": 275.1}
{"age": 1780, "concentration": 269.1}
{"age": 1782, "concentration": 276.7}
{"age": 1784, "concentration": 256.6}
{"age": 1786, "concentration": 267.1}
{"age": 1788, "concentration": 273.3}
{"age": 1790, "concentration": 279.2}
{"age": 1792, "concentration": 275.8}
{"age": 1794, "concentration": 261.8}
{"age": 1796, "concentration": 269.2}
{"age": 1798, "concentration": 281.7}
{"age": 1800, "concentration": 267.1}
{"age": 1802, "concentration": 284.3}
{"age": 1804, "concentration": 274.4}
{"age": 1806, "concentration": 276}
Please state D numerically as 0.097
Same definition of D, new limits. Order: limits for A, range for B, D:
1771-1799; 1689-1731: 0.154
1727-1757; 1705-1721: 0.112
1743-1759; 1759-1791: 0.119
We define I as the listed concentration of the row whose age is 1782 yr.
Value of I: 276.7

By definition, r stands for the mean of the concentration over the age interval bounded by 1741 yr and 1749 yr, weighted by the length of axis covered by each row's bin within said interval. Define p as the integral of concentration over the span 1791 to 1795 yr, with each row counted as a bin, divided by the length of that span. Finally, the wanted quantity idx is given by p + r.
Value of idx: 535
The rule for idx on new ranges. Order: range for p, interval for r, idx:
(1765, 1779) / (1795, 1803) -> 546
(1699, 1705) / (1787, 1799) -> 553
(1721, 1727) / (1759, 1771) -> 540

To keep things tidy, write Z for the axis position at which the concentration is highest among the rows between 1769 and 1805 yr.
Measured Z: 1802 yr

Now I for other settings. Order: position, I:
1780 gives 269.1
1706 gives 270.6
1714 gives 245.5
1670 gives 277.9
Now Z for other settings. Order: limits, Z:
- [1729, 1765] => 1754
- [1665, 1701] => 1684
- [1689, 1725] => 1690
